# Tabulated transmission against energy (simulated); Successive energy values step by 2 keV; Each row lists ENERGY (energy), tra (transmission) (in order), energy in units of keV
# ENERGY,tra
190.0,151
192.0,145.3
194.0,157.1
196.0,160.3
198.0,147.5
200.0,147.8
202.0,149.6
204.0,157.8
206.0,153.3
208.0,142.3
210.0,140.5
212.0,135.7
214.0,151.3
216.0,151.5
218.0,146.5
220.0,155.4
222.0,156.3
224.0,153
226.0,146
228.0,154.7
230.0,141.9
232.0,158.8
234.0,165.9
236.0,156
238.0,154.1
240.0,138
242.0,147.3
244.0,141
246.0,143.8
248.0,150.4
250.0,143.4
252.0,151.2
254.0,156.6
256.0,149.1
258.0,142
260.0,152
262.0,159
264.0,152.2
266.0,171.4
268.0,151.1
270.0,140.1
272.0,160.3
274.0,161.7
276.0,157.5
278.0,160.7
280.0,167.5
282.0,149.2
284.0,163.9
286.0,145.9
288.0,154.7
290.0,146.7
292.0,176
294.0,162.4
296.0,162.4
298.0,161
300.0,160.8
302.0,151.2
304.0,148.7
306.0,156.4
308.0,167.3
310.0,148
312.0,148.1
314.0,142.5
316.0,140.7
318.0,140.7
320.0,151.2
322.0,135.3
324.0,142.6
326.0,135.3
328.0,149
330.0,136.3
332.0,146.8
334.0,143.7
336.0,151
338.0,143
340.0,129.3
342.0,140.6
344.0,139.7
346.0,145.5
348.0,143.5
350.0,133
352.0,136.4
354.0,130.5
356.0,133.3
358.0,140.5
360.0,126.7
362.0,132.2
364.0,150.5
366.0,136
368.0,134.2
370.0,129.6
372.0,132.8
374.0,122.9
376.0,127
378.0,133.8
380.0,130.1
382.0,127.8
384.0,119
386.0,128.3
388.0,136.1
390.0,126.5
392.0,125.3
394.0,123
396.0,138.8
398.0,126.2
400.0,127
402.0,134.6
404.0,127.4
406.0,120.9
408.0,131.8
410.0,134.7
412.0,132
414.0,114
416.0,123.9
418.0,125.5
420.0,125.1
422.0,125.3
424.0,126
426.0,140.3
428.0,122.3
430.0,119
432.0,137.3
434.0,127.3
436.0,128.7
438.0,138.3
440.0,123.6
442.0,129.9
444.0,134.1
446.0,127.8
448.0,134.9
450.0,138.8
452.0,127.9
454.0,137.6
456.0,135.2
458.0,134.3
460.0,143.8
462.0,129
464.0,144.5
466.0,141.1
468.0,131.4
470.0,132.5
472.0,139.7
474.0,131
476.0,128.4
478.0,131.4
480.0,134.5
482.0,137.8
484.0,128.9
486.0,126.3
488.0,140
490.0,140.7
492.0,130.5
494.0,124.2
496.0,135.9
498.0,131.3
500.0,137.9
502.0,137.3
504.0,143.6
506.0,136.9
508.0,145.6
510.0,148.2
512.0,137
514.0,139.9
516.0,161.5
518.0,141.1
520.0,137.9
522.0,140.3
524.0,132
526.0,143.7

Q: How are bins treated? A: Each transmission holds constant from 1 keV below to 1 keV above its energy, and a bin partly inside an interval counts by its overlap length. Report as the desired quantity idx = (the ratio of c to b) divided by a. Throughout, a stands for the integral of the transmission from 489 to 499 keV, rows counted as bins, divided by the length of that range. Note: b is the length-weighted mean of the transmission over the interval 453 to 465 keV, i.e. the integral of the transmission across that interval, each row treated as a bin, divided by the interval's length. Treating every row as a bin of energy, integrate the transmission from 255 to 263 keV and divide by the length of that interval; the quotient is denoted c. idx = 0.0083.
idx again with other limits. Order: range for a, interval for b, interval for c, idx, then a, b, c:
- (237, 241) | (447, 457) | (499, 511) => 0.0072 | 146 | 135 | 142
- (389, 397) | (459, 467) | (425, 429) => 0.0073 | 128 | 140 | 131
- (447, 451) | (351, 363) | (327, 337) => 0.0080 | 137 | 133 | 145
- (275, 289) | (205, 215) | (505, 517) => 0.0064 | 157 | 145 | 145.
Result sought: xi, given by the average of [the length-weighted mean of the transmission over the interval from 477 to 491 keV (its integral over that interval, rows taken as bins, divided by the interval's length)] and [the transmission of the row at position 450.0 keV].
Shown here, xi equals 137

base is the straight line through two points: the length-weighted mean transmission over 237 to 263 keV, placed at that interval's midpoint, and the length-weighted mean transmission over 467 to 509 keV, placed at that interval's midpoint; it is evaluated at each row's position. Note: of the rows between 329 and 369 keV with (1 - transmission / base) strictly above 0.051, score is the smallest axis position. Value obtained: 330.0 keV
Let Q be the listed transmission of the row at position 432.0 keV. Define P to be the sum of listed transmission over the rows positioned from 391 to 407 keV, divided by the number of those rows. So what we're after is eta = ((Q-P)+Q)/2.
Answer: 73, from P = 128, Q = 137.3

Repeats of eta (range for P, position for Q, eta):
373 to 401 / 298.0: 97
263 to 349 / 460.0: 68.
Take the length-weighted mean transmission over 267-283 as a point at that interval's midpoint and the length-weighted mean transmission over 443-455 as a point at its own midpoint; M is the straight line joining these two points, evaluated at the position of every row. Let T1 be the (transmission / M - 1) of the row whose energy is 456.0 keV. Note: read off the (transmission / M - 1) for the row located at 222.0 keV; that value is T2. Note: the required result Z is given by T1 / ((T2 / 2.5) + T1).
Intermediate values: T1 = 0.020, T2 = -0.04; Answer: 5.7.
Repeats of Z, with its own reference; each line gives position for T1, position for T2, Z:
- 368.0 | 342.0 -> 0.8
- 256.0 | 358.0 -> 0.8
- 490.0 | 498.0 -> 0.9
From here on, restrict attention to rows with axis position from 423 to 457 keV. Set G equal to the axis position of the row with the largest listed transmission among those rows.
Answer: 426.0 keV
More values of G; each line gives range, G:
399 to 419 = 410.0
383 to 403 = 396.0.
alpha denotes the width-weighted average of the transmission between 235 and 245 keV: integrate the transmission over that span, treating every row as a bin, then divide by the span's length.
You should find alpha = 147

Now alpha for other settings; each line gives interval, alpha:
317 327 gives 141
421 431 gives 127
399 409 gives 128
